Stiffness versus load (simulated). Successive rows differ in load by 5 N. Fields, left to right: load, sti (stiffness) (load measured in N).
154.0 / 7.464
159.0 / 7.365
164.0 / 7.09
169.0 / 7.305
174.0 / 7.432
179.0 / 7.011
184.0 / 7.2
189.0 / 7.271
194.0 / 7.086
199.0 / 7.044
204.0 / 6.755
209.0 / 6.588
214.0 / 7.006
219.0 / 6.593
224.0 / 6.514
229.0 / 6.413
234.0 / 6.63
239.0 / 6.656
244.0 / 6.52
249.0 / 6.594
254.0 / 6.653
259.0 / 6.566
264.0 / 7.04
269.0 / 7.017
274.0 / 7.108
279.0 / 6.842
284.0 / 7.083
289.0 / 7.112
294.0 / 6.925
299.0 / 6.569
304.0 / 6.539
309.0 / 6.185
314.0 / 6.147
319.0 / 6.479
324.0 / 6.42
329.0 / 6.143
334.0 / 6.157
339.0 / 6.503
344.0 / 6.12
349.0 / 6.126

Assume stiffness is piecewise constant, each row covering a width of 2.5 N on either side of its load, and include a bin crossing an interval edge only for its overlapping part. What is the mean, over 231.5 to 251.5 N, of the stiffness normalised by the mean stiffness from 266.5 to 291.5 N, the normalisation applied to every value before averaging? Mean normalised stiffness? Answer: 0.939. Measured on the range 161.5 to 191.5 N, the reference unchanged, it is 1.026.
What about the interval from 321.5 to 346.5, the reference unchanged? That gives 0.891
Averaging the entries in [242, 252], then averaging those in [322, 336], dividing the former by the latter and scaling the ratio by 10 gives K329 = 10.5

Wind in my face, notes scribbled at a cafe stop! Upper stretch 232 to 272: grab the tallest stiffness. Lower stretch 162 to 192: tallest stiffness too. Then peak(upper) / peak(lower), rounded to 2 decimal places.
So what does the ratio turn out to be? 0.95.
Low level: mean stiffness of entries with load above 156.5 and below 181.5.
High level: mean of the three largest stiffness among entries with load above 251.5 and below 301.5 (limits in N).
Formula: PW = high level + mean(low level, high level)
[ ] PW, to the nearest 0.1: 14.3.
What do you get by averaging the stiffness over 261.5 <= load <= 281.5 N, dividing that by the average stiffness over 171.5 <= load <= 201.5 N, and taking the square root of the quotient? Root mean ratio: 0.988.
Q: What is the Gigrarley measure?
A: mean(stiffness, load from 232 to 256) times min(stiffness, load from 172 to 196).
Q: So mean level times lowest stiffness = 46.3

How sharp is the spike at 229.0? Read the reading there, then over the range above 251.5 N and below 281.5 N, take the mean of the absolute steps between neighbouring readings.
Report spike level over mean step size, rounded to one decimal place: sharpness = 34.1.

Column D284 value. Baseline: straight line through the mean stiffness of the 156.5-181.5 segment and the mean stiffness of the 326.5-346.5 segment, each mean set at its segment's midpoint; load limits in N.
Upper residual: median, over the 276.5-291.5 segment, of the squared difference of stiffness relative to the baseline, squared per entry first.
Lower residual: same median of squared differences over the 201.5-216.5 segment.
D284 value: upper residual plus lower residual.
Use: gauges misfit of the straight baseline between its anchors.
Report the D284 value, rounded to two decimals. 0.36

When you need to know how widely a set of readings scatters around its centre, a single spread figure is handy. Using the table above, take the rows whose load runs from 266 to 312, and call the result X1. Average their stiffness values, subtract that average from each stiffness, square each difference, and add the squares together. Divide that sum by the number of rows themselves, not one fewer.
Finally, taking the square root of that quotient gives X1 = 0.30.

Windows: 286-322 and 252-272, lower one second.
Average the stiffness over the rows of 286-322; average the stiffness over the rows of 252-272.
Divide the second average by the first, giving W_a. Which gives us 1.04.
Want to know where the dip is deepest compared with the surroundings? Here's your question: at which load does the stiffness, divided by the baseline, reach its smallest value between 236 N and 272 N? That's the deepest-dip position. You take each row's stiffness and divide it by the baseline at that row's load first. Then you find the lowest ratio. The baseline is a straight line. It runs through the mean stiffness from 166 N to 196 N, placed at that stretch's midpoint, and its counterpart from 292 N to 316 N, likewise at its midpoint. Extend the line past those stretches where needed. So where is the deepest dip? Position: 244.0 N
